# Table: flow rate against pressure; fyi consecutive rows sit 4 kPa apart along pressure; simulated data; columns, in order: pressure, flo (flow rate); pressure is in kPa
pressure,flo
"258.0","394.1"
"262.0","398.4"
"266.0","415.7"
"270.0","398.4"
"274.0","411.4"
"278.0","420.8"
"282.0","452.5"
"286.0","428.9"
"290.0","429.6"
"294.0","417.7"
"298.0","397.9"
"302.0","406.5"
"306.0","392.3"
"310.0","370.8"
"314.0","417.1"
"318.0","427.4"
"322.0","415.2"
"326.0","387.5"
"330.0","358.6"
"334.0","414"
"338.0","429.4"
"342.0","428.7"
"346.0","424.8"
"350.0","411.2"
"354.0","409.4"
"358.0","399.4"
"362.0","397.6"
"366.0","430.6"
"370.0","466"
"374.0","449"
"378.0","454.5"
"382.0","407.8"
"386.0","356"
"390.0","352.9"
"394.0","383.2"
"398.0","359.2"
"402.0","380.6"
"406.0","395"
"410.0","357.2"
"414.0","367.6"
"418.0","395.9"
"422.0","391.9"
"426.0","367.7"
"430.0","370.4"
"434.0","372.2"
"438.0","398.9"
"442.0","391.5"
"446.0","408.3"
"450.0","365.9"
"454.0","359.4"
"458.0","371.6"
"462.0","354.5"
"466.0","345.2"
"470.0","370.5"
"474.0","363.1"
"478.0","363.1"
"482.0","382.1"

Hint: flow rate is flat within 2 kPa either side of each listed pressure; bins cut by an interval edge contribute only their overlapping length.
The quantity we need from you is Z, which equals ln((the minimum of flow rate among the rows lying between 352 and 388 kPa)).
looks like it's 5.87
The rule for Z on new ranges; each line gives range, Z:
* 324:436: 5.87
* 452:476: 5.84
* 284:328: 5.92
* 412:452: 5.90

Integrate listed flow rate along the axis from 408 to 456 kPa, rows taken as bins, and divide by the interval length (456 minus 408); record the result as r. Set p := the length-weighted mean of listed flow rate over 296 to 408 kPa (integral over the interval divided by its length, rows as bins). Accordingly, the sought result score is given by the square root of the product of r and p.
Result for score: 391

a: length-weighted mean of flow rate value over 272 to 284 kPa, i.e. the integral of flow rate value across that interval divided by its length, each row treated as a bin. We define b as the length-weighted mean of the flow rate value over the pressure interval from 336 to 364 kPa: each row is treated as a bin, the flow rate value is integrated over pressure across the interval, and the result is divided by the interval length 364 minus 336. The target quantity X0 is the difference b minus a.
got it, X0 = -14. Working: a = 428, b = 414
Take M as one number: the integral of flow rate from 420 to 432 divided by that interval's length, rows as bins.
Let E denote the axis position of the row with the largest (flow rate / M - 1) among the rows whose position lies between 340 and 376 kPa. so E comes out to 370.0 kPa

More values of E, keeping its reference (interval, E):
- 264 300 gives 282.0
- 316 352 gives 338.0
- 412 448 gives 446.0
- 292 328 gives 318.0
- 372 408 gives 378.0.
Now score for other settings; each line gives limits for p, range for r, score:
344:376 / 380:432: 399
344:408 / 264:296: 413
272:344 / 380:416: 392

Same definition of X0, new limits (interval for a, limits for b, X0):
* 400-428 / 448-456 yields -17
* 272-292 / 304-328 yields -27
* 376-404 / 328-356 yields 26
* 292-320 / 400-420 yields -25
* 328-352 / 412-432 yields -32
